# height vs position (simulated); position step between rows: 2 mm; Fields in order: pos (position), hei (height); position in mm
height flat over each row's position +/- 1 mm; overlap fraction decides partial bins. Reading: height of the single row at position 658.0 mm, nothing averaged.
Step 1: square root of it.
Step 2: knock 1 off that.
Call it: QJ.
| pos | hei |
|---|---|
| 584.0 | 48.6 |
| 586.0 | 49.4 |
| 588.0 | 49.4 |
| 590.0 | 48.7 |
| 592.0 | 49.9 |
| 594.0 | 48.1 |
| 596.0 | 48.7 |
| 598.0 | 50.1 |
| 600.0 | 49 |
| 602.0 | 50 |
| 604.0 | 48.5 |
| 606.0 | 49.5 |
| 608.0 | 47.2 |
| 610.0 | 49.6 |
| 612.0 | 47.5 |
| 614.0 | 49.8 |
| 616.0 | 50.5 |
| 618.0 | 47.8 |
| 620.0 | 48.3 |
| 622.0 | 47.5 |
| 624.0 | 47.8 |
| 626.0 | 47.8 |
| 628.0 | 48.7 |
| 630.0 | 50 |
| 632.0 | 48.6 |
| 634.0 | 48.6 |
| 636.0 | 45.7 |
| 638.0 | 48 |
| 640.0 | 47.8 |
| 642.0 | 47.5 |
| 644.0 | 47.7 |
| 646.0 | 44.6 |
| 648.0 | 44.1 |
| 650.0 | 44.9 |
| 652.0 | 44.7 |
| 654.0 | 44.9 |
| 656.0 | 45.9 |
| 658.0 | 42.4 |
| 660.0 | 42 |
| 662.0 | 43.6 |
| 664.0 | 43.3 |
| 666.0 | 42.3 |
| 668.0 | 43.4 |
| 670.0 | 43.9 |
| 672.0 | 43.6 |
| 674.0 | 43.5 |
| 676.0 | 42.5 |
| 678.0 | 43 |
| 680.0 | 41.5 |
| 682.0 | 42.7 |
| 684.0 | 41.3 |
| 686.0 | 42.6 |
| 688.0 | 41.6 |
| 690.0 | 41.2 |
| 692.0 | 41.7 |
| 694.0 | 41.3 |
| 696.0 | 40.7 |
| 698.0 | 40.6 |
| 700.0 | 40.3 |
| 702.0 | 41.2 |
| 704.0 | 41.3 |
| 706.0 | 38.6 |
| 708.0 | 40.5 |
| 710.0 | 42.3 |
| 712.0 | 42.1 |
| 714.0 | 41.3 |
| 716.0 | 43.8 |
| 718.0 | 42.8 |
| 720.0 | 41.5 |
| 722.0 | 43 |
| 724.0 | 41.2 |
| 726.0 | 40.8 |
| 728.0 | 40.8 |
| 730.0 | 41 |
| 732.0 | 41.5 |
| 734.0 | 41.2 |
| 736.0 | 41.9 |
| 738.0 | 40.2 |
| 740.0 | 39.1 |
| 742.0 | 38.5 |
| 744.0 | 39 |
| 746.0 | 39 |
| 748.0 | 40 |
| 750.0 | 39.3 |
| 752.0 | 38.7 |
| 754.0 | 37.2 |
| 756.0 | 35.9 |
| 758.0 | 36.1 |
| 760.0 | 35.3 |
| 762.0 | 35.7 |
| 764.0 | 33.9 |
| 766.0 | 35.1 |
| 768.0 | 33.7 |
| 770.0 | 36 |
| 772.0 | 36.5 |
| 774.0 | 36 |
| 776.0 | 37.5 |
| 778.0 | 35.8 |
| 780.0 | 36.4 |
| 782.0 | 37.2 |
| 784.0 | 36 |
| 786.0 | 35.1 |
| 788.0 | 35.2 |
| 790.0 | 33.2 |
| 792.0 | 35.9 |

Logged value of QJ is 5.51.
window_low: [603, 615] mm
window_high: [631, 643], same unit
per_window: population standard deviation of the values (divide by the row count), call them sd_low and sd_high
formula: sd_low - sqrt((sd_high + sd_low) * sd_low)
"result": -0.41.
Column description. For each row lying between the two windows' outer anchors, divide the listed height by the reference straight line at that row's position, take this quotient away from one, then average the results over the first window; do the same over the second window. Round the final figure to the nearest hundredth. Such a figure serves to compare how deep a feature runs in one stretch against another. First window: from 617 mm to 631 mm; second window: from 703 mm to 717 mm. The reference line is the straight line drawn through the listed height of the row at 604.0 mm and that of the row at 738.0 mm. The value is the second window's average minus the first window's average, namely 0.03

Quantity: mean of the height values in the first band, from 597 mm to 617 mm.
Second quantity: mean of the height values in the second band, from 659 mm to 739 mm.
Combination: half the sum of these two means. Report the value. 45.5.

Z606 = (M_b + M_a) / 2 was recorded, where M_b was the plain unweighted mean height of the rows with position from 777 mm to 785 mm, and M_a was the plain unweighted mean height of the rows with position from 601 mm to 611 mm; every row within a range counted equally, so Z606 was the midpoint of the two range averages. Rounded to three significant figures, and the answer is 42.7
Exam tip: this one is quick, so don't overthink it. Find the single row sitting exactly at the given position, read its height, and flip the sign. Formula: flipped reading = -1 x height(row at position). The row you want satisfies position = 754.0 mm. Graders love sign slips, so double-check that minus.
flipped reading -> -37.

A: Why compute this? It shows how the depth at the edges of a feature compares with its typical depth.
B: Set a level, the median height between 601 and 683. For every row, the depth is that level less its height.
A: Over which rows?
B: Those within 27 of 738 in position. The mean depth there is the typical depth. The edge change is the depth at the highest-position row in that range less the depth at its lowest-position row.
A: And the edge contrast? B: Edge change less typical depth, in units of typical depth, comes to 0.1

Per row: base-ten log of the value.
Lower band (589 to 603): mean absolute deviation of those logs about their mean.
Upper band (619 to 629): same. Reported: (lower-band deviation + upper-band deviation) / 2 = 0.005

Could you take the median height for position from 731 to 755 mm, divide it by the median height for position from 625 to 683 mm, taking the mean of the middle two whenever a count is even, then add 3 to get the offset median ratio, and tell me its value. 3.88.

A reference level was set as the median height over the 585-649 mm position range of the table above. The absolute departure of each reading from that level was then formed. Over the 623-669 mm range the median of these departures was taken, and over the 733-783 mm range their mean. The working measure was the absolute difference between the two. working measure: 8.3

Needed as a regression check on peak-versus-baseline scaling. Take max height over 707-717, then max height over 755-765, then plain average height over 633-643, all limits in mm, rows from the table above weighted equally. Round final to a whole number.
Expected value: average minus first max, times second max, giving 134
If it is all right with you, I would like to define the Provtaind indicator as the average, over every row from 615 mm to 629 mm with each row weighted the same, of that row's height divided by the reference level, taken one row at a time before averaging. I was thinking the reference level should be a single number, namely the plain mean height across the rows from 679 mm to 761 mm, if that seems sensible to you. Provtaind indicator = 1.19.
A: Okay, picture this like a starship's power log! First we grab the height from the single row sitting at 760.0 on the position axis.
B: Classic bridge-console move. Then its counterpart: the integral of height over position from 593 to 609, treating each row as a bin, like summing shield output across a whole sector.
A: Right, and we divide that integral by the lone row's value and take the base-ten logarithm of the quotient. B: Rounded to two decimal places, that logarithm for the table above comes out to 1.35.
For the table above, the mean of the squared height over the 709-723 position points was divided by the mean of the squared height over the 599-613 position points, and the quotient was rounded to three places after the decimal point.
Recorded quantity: 0.756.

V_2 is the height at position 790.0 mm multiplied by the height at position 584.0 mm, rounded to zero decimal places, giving 1614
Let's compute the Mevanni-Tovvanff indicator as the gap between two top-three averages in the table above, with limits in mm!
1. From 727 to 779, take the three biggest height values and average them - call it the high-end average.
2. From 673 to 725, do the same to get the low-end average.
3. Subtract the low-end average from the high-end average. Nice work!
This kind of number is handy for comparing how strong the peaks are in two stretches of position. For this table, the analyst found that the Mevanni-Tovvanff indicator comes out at -2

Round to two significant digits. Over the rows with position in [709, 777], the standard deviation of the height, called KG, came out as 2.8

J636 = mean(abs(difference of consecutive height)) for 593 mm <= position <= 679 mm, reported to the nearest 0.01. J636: 1.10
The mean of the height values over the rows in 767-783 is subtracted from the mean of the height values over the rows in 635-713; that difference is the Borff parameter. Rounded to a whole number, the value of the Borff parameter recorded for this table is 7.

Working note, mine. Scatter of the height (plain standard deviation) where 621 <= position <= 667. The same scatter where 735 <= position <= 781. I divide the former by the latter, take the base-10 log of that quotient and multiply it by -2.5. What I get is -0.12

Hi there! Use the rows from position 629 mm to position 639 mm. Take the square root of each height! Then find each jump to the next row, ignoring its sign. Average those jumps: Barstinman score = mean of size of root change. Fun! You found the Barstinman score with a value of 0.12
